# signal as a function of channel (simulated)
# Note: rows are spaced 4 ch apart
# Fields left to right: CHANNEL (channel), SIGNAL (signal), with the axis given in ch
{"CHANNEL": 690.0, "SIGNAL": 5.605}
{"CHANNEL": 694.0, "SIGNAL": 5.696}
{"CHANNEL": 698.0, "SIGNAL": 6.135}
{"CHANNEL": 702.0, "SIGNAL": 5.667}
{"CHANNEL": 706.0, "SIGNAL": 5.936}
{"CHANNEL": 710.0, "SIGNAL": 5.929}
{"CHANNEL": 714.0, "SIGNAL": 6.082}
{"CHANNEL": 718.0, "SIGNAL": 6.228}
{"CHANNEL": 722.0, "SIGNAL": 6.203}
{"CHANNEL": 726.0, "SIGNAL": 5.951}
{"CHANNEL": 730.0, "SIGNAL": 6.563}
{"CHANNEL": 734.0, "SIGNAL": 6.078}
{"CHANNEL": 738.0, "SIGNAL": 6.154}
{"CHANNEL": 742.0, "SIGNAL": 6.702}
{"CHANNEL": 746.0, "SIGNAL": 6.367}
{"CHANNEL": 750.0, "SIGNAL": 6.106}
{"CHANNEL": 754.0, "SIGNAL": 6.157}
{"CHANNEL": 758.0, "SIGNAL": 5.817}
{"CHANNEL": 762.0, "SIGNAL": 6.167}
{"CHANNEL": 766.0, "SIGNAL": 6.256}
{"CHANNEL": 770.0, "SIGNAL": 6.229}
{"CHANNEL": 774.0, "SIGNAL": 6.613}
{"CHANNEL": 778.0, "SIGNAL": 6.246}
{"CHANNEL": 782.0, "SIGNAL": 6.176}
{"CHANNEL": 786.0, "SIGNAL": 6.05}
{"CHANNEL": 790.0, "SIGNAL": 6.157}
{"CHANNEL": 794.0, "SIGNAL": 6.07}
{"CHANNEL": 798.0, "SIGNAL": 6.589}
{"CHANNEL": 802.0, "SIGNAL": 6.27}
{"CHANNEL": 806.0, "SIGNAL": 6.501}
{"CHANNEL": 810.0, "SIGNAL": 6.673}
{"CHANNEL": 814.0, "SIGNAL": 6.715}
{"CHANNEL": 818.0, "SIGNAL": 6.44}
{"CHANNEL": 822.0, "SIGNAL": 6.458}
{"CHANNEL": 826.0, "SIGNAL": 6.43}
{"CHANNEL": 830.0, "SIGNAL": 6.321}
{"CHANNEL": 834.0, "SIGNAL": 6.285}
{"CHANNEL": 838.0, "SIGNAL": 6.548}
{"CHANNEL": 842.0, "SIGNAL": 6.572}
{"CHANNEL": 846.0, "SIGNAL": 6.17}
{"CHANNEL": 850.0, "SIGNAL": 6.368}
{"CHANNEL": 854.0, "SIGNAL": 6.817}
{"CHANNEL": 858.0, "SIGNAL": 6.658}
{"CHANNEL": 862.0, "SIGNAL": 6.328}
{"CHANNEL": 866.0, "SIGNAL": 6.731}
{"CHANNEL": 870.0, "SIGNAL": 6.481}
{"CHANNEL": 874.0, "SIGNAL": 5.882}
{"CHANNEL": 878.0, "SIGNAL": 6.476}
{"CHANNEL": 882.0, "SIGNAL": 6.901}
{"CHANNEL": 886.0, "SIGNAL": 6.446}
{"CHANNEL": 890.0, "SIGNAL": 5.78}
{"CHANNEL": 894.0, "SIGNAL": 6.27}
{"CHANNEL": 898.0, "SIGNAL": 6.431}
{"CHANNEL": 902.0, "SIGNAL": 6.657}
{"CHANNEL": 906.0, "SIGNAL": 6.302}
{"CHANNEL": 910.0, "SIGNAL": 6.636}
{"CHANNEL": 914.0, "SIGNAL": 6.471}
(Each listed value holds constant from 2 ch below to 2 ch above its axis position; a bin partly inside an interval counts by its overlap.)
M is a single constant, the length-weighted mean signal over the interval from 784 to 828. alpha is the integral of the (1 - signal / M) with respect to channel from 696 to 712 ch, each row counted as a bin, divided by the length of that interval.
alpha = 0.07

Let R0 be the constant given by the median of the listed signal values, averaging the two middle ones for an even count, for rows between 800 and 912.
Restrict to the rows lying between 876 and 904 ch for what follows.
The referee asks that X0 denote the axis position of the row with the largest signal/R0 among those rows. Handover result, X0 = 882.0 ch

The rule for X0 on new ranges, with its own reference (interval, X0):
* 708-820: 814.0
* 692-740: 730.0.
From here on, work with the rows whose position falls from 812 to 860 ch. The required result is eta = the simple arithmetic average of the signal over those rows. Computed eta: 6.48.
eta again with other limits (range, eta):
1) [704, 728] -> 6.05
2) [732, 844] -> 6.33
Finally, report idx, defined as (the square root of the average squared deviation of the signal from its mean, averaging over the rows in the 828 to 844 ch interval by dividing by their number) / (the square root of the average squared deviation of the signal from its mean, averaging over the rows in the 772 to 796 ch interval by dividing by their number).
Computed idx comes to 0.69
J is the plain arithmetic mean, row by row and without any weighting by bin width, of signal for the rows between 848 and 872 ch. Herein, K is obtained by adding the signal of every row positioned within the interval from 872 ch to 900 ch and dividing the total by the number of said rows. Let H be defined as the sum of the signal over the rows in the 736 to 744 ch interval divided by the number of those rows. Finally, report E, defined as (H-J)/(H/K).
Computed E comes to -0.13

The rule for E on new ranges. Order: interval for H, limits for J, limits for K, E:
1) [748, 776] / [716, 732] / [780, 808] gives -0.04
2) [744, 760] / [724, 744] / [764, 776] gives -0.19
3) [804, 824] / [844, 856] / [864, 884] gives 0.10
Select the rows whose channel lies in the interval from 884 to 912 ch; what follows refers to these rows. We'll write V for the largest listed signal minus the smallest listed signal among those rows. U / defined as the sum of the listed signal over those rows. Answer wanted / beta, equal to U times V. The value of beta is 39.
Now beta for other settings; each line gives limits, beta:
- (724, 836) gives 159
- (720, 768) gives 66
